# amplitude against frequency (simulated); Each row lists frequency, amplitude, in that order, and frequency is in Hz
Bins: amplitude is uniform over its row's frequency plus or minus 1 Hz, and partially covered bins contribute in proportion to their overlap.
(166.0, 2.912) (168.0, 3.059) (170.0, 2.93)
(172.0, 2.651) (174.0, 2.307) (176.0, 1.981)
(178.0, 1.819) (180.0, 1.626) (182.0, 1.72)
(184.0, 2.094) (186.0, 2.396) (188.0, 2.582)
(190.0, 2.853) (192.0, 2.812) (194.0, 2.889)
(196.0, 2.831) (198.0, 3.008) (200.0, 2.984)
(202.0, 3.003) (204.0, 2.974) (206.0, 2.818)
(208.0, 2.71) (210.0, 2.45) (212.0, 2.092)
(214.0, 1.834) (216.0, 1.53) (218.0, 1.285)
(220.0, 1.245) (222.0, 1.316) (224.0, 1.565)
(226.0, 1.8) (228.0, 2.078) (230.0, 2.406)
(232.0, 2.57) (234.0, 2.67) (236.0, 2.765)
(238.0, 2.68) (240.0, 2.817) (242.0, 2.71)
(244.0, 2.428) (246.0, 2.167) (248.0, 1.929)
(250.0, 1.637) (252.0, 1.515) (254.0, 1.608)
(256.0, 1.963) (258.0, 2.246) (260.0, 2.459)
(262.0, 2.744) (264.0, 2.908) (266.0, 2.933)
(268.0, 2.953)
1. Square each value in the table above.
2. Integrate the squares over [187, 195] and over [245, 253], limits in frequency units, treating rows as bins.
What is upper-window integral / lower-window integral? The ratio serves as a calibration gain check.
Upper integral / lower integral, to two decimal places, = 0.43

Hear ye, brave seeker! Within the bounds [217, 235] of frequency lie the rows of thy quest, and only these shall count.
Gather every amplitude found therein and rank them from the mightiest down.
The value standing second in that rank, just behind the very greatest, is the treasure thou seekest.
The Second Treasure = 2.57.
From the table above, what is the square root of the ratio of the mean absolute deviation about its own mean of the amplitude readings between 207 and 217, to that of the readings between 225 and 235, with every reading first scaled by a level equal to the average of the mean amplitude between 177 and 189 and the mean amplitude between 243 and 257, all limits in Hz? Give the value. 1.1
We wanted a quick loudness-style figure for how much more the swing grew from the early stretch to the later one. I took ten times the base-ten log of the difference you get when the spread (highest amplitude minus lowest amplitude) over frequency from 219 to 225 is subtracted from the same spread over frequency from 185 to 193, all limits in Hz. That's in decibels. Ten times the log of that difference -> -9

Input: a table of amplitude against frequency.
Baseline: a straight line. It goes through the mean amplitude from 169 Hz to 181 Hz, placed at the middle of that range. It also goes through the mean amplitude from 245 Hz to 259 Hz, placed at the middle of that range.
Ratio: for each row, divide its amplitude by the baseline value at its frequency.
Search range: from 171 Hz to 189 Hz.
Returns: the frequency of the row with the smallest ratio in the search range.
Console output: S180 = 180.0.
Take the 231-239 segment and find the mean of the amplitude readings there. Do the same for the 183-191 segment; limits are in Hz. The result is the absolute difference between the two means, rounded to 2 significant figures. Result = 0.19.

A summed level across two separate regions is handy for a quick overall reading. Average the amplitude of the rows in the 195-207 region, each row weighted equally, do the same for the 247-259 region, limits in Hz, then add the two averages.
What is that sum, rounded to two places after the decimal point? 4.75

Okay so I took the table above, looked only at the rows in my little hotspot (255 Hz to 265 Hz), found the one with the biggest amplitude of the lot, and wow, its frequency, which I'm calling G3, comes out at 264.0 Hz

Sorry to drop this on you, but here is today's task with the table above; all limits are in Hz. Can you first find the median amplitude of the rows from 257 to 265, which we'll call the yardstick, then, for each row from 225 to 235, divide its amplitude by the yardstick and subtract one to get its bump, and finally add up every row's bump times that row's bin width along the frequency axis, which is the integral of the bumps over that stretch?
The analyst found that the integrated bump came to -1.1 Hz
